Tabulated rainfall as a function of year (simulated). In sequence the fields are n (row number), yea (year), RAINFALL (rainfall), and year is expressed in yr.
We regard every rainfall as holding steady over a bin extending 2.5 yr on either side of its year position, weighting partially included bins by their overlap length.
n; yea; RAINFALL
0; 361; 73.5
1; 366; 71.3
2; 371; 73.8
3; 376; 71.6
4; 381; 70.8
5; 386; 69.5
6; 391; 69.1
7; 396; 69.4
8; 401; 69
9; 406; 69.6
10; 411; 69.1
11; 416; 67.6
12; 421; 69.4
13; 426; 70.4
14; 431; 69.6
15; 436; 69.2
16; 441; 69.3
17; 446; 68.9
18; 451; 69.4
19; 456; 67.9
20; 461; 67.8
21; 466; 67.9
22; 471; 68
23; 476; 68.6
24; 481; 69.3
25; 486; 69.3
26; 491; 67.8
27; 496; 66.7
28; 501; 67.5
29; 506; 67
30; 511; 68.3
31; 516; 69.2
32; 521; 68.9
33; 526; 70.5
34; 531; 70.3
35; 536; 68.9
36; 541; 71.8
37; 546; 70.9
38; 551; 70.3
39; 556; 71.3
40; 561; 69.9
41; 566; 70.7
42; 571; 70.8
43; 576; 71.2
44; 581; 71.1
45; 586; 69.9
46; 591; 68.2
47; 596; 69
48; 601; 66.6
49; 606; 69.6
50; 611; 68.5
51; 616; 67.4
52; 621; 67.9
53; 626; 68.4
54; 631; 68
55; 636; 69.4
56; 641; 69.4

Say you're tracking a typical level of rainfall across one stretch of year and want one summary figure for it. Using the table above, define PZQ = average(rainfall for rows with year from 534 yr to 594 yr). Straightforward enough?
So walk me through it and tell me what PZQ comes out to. 70.4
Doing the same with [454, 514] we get 68.0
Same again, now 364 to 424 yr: 70.0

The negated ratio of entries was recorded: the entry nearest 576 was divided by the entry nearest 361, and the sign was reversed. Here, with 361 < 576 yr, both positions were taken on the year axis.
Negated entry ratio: -0.97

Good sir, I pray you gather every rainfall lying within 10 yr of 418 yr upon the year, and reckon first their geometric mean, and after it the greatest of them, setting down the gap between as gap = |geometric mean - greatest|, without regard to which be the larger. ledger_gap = 1.28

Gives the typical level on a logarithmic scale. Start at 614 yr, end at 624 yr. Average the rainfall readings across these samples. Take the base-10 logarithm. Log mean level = 1.83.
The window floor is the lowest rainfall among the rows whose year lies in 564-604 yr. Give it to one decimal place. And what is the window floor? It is 66.6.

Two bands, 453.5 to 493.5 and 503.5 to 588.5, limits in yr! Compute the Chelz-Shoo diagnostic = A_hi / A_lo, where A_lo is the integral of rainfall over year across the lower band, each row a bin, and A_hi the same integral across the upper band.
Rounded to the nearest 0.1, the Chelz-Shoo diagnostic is 2.2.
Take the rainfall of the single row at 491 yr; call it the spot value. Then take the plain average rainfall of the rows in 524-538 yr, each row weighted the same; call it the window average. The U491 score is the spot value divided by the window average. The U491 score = 0.970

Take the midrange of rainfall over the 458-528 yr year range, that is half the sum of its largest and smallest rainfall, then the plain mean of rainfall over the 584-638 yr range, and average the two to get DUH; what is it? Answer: 68.5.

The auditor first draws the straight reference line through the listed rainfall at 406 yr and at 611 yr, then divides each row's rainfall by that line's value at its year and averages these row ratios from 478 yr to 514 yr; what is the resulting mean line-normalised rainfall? 0.98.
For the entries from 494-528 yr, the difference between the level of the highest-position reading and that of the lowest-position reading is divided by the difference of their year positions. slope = 0.13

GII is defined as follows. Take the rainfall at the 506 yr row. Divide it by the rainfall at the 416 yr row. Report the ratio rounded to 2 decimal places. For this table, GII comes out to 0.99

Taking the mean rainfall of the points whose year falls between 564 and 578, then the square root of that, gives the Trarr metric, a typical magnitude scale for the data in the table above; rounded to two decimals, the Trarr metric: 8.42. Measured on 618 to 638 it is 8.27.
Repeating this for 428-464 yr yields 8.30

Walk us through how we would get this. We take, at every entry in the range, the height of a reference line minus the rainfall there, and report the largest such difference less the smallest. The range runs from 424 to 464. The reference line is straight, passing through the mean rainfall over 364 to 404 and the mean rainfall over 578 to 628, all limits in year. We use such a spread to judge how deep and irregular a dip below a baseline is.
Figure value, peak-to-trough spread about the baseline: 2.30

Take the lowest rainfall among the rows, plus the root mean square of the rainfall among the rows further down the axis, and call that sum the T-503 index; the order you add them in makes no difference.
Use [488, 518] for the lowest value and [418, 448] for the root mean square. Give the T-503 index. 136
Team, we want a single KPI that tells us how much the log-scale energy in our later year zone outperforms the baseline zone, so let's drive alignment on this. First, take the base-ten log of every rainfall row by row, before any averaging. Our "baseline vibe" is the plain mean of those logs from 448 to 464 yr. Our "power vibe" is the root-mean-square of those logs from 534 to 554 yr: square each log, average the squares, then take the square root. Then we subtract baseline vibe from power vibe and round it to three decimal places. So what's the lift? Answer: 0.013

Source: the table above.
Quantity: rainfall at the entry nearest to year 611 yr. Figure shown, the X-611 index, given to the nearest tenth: 68.5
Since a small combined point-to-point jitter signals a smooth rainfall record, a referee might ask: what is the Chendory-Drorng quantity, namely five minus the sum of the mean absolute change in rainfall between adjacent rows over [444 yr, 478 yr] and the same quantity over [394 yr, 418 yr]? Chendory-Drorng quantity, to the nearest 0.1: 3.8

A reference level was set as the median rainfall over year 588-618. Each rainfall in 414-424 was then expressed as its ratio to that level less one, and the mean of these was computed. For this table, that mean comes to 0.00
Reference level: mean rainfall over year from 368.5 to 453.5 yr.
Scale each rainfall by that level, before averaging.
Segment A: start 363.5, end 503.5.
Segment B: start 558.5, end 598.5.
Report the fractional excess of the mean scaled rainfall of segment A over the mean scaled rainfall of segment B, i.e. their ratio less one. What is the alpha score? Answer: -0.013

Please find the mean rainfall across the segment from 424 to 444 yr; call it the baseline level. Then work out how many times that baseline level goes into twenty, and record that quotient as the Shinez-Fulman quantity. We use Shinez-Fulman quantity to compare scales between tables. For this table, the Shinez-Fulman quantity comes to 0.287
